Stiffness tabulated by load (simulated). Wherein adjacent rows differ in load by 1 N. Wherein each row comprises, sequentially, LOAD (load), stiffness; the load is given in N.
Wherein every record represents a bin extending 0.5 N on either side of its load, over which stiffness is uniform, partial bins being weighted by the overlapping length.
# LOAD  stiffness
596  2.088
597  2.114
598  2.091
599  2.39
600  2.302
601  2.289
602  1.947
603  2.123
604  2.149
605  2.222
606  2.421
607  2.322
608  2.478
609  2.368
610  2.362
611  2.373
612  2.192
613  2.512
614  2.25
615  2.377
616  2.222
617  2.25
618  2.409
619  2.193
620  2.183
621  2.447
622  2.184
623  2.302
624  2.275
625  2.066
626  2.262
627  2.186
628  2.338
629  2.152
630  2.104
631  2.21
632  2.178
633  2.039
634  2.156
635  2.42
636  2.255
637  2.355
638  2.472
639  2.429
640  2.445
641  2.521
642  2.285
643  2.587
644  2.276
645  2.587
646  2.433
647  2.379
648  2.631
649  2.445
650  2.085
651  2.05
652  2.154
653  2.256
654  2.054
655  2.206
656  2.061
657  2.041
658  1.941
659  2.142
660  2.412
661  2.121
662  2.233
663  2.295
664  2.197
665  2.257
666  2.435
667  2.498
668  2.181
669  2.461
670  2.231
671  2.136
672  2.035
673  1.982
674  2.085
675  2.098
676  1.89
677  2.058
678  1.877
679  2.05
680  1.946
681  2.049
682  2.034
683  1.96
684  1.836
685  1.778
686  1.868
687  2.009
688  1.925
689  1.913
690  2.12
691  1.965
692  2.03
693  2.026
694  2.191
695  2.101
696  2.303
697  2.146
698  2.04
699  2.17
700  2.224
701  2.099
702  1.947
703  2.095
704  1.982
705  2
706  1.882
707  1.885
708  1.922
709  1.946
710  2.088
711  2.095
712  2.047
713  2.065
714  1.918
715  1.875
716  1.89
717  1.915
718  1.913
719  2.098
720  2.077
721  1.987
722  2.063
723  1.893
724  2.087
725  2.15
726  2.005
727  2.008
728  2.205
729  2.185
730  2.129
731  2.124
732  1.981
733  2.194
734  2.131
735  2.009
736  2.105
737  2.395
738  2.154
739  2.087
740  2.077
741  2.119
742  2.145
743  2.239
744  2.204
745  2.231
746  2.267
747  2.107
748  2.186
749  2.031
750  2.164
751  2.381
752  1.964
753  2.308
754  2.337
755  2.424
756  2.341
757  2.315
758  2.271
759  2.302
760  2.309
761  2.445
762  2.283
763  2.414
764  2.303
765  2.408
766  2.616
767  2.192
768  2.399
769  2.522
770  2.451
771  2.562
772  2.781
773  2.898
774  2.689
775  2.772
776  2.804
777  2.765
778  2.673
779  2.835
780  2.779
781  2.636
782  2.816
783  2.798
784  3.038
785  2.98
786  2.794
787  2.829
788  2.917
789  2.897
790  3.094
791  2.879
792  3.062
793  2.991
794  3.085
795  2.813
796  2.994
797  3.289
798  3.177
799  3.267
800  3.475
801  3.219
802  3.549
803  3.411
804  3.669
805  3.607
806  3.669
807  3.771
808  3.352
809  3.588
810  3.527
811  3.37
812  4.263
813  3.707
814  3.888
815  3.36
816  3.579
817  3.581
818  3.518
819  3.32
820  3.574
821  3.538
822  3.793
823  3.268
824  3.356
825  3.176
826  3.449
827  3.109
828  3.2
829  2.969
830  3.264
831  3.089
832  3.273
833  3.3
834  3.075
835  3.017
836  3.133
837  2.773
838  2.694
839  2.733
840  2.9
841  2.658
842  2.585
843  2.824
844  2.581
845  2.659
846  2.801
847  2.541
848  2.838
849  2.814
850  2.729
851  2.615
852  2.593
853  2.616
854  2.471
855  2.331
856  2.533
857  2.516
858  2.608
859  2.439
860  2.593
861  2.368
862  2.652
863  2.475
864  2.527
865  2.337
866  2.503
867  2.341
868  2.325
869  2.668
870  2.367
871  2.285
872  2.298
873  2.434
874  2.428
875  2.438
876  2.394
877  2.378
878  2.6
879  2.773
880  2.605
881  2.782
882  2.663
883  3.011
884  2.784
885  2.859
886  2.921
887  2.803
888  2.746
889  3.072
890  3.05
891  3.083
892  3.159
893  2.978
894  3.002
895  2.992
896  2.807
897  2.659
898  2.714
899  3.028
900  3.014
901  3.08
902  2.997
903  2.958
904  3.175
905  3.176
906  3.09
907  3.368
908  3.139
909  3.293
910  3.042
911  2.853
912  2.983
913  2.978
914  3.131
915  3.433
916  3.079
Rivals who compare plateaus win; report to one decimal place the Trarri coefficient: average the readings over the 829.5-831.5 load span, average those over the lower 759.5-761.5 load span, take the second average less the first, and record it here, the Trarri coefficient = -0.8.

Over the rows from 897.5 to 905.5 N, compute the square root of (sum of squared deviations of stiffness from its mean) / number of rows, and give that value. 0.137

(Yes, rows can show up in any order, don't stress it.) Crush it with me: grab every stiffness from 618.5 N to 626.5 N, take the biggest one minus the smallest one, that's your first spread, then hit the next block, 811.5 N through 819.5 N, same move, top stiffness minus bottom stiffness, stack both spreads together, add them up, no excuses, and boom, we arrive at 1.32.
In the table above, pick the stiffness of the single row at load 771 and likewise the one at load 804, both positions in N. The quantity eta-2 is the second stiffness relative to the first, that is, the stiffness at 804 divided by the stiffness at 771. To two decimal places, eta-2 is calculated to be 1.43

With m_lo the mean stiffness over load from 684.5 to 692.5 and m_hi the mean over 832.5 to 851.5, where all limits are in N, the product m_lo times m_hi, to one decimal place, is 5.5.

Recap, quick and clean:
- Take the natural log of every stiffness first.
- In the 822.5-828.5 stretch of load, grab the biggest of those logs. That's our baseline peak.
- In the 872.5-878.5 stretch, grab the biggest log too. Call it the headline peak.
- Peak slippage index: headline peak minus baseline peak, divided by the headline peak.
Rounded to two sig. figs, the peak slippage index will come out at -0.30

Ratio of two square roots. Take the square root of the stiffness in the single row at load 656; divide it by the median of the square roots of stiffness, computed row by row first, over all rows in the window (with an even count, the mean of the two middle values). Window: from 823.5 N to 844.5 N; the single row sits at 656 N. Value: 0.82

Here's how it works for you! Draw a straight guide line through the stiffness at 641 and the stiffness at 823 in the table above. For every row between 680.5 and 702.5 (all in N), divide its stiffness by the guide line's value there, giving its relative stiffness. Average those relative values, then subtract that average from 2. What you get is 1.25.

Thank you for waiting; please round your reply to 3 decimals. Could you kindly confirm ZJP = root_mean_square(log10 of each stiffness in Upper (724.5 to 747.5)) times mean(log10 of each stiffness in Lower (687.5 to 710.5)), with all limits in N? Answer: 0.102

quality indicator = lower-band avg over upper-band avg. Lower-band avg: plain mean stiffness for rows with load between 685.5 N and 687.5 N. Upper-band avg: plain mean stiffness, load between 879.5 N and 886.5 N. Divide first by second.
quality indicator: 0.69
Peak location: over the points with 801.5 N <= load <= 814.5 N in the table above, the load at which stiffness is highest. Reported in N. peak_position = 812 N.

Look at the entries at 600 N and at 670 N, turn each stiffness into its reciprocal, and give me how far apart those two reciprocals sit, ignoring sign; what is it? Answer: 0.01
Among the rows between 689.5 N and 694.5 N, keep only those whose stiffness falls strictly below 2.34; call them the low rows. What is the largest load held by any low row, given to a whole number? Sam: 694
